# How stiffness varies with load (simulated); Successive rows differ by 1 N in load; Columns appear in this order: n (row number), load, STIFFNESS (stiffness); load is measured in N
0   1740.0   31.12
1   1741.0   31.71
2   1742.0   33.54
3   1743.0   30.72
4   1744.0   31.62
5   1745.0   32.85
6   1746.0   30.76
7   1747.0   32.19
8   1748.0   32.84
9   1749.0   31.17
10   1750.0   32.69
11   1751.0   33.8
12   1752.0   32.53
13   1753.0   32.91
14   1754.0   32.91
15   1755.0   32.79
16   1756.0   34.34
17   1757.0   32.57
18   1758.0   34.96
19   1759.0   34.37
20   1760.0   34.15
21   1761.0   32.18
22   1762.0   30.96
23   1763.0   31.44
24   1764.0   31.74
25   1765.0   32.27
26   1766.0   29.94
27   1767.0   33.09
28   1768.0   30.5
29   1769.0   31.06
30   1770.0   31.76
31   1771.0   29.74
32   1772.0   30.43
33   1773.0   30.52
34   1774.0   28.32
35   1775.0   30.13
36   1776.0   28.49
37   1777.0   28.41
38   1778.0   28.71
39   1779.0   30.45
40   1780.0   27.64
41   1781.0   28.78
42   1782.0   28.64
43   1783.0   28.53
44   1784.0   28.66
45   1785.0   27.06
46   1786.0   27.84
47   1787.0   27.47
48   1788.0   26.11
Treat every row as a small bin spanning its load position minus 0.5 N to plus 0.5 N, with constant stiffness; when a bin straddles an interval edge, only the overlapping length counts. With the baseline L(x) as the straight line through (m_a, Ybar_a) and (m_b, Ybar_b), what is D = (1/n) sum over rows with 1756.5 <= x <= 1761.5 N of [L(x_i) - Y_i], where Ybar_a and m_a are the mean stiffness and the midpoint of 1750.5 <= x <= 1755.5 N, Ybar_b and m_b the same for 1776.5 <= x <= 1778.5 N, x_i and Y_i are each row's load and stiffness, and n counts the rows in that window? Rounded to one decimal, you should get -1.7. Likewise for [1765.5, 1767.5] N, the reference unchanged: -1.0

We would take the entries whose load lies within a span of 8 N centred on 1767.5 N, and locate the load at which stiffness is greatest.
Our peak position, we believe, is 1767.0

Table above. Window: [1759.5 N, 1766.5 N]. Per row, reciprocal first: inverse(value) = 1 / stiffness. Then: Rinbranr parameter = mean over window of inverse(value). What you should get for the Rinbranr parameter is 0.031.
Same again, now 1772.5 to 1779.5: 0.034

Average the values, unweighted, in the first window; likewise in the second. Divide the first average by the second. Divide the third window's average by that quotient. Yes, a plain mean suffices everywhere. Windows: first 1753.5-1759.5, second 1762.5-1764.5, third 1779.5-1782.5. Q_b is 26.6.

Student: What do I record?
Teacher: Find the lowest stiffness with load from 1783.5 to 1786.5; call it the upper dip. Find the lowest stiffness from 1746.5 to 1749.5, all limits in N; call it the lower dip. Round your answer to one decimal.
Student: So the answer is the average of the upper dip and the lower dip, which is 29.1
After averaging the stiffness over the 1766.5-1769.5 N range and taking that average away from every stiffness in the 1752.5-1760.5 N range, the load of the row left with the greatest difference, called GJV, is 1758.0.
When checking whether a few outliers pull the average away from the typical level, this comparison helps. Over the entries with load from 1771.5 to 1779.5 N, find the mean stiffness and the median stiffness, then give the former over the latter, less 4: -3.00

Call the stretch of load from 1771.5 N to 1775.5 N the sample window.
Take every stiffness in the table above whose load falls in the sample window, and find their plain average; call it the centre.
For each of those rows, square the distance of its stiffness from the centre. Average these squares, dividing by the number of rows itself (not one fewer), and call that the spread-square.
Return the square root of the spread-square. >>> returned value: 0.90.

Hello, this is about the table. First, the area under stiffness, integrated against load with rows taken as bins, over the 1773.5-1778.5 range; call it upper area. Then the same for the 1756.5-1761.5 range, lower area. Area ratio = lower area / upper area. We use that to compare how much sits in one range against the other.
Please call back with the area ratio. 1.17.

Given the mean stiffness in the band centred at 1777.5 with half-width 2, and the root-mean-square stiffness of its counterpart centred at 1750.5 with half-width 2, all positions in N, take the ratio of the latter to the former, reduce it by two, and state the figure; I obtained -0.88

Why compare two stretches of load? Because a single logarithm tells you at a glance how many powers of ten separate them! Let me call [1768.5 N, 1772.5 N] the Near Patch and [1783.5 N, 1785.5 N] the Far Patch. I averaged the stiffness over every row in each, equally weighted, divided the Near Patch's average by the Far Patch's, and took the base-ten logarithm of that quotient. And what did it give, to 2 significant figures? 0.043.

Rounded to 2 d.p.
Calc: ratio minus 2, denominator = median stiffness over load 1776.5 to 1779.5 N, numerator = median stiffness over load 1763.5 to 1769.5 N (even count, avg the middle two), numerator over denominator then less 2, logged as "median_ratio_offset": -0.91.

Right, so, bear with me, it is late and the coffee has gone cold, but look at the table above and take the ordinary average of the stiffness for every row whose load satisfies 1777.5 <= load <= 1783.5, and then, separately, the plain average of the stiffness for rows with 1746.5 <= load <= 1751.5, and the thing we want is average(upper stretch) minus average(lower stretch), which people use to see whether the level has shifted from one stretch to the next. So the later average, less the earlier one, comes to -4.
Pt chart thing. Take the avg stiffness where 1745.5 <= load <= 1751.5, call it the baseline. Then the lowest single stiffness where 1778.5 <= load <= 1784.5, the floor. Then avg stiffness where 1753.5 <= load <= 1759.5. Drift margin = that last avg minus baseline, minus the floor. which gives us -26.2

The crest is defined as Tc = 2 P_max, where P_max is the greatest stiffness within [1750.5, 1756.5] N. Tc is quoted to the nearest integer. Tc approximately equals 69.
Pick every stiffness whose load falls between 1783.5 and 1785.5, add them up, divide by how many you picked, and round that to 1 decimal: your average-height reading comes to 27.9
